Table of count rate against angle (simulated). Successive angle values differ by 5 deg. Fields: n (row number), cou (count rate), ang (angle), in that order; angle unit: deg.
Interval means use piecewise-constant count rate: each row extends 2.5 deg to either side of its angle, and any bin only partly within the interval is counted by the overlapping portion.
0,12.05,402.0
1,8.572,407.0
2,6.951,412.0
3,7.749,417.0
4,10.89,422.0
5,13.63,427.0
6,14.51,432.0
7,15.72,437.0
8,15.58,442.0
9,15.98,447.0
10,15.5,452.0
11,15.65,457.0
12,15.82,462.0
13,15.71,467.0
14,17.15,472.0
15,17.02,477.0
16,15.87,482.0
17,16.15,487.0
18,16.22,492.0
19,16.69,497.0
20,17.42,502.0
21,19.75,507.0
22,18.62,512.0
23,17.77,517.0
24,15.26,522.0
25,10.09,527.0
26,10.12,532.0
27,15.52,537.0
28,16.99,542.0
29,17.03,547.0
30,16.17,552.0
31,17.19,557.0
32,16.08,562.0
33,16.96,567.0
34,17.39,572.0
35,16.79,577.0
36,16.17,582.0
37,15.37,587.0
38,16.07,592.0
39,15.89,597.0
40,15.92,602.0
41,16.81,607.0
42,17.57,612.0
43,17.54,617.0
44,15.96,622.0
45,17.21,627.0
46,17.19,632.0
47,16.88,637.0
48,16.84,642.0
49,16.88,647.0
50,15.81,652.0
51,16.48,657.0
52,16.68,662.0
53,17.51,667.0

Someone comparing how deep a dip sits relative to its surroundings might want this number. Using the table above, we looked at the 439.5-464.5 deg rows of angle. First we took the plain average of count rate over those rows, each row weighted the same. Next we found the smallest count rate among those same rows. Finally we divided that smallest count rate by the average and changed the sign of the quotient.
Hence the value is -0.99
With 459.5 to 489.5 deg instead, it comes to -0.96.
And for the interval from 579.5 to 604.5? -0.97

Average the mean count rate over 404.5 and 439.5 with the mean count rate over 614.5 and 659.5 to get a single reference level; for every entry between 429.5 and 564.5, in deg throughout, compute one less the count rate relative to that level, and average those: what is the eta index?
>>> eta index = -0.1458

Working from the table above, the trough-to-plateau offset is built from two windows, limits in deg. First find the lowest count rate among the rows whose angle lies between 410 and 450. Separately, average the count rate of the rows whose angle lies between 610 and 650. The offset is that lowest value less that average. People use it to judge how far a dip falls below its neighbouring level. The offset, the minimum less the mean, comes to -10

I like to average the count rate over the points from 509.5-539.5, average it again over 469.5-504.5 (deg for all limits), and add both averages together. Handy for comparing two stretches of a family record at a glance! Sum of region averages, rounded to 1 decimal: 31.2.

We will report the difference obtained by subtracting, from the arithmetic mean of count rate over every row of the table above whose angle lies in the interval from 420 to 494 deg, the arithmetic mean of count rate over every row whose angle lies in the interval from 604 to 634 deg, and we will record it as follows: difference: -1.6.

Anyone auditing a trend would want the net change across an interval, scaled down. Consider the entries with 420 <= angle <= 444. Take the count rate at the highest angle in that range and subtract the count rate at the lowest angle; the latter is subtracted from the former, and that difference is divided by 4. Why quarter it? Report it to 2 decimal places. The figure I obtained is 1.17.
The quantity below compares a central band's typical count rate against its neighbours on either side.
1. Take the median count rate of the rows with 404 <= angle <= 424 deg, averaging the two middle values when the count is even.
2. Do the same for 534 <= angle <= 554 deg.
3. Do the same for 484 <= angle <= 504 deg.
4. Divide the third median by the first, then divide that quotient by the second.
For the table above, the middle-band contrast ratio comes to 0.122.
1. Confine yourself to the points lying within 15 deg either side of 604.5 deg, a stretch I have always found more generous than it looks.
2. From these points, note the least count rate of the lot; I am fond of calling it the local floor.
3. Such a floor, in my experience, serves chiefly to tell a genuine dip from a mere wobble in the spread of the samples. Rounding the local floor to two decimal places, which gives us 15.89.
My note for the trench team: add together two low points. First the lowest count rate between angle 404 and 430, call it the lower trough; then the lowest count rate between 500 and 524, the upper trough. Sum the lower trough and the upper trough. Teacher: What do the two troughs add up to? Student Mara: 22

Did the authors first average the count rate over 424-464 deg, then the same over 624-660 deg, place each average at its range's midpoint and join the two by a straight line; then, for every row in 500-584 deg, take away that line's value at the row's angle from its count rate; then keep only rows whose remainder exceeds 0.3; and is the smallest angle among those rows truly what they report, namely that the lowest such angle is 502.0 deg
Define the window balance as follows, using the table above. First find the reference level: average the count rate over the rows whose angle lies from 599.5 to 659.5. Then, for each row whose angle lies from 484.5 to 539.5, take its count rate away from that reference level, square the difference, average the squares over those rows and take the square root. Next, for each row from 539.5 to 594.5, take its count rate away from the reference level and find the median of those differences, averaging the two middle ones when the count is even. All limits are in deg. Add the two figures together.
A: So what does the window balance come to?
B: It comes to 3.1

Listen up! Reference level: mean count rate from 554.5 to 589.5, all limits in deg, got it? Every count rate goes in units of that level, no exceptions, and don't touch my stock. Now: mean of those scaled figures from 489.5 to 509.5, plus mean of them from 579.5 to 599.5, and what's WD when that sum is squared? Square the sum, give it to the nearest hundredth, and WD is 4.06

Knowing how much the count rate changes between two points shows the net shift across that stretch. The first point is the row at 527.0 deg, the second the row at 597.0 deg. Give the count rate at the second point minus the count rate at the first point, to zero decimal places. 6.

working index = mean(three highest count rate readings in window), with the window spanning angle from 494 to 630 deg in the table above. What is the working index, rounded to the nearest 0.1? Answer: 18.7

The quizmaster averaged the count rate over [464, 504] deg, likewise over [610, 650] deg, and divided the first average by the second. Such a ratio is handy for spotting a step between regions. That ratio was 0.97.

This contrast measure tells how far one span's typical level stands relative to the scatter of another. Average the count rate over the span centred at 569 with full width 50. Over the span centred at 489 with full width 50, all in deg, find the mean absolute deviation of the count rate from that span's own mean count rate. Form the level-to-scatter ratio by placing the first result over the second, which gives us 18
